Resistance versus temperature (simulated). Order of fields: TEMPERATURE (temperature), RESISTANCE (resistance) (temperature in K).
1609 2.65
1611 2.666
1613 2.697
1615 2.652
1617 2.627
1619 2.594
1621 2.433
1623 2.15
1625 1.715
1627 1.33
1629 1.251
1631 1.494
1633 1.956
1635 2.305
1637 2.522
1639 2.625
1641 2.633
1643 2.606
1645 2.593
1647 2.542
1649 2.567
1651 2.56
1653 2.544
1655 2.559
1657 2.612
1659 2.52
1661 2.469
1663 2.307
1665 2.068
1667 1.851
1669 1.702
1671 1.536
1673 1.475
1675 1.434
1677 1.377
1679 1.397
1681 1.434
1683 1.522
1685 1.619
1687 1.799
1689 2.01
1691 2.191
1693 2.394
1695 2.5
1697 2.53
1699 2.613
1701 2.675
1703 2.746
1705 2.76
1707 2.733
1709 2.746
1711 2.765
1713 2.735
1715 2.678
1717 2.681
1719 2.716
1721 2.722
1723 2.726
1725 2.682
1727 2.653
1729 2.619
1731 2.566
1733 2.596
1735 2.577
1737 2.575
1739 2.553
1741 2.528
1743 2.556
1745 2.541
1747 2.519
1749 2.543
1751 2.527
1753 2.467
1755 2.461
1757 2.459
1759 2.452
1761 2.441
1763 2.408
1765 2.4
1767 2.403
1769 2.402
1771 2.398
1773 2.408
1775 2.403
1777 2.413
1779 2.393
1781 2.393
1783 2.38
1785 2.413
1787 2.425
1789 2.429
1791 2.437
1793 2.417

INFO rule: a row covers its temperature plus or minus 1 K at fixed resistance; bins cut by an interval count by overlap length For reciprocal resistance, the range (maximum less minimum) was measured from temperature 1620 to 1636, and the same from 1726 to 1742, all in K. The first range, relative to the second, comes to 21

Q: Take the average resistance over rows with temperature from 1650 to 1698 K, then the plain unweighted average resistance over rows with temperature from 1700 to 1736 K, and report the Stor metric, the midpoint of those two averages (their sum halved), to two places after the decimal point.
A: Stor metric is 2.35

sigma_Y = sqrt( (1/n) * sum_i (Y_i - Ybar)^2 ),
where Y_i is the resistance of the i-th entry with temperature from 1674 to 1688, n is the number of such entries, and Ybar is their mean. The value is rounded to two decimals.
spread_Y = 0.14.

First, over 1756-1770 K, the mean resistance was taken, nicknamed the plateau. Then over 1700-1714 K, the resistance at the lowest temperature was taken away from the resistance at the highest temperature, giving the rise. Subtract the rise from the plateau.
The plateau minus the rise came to 2.4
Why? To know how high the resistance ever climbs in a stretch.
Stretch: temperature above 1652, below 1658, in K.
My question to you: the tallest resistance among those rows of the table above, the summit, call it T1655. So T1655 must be 2.612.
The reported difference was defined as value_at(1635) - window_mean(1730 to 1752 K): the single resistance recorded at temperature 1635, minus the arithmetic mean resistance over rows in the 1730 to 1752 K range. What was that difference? -0.25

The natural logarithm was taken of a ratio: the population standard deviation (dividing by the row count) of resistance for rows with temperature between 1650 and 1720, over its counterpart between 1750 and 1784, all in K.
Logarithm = 2.6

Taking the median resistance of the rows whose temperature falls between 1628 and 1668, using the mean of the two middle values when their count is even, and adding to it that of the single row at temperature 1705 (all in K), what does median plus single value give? 5.3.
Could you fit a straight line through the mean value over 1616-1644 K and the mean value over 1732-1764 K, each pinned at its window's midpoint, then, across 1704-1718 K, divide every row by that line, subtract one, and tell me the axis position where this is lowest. 1717 K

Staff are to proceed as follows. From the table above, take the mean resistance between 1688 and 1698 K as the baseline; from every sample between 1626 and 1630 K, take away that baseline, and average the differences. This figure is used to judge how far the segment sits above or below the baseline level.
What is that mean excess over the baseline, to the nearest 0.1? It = -1.0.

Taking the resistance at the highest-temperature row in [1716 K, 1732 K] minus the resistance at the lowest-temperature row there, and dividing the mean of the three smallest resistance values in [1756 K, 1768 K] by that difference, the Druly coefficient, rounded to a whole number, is -21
